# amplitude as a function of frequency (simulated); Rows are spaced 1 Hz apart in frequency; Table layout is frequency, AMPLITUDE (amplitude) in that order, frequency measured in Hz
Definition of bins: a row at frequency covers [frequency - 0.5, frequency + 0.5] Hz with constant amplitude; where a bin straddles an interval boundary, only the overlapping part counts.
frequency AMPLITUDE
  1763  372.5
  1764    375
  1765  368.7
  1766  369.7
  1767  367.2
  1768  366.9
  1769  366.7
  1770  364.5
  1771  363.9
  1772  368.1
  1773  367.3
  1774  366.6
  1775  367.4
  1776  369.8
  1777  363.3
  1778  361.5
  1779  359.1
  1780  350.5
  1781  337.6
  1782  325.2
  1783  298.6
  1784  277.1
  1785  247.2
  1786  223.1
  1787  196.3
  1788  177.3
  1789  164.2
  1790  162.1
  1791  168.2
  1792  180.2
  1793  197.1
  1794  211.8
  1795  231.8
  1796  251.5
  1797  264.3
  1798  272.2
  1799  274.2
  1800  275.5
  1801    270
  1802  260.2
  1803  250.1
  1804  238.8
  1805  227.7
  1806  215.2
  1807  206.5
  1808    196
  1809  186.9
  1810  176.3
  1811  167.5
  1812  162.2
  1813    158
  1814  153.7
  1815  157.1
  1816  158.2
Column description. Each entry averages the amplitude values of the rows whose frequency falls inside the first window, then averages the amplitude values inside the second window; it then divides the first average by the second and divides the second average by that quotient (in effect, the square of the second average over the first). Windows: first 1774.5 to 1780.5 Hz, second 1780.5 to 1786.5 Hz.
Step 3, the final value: 224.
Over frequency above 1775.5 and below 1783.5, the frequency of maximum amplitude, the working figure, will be 1776 Hz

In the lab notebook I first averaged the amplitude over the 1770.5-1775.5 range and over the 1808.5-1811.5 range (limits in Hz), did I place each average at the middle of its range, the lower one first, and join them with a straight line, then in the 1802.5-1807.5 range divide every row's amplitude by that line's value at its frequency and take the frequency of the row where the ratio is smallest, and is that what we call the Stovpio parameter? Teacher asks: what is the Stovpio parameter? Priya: 1807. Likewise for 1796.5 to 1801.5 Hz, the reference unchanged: 1797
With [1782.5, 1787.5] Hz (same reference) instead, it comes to 1787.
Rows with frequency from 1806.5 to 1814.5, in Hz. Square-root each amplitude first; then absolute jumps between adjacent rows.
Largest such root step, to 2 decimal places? 0.39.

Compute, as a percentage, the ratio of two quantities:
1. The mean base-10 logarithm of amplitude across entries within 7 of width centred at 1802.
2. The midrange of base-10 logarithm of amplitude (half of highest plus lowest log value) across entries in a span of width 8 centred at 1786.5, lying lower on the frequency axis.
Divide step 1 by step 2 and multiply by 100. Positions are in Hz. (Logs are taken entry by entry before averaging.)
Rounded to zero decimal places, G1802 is 103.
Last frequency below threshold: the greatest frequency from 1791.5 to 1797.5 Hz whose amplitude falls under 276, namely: 1797 Hz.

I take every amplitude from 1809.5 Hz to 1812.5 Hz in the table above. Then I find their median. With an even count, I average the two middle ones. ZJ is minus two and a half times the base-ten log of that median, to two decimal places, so -5.56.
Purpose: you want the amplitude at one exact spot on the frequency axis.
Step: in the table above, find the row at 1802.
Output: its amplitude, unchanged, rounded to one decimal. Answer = 260.2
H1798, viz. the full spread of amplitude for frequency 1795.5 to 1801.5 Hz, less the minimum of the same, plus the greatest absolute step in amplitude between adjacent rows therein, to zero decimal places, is -215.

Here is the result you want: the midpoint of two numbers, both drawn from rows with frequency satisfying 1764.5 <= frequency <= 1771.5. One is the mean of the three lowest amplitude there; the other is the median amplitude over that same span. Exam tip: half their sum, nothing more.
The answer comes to 366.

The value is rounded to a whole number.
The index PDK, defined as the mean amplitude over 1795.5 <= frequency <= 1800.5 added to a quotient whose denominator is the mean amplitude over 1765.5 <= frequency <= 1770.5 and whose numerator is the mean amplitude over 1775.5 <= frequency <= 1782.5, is 269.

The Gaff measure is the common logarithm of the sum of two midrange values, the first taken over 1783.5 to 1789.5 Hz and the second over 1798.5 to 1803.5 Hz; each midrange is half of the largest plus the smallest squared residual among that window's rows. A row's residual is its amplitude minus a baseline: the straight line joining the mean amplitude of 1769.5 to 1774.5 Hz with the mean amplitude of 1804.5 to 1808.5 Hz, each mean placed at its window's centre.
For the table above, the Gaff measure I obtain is 3.97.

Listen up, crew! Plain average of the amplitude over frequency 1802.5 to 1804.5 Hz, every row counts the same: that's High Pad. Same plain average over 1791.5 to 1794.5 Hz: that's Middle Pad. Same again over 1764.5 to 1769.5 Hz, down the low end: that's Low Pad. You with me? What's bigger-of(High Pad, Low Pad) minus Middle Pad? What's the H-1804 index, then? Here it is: 171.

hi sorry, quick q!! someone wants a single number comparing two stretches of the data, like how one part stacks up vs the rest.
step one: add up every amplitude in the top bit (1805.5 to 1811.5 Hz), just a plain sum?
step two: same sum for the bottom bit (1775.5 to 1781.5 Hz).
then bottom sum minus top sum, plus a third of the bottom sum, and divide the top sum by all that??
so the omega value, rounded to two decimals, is 0.67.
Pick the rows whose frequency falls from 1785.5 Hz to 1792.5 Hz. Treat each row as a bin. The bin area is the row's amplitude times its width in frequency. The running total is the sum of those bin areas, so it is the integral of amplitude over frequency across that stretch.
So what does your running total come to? 1271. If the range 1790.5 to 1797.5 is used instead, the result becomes 1505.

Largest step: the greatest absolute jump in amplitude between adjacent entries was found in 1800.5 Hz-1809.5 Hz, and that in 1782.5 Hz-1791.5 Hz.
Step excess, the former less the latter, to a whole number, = -17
